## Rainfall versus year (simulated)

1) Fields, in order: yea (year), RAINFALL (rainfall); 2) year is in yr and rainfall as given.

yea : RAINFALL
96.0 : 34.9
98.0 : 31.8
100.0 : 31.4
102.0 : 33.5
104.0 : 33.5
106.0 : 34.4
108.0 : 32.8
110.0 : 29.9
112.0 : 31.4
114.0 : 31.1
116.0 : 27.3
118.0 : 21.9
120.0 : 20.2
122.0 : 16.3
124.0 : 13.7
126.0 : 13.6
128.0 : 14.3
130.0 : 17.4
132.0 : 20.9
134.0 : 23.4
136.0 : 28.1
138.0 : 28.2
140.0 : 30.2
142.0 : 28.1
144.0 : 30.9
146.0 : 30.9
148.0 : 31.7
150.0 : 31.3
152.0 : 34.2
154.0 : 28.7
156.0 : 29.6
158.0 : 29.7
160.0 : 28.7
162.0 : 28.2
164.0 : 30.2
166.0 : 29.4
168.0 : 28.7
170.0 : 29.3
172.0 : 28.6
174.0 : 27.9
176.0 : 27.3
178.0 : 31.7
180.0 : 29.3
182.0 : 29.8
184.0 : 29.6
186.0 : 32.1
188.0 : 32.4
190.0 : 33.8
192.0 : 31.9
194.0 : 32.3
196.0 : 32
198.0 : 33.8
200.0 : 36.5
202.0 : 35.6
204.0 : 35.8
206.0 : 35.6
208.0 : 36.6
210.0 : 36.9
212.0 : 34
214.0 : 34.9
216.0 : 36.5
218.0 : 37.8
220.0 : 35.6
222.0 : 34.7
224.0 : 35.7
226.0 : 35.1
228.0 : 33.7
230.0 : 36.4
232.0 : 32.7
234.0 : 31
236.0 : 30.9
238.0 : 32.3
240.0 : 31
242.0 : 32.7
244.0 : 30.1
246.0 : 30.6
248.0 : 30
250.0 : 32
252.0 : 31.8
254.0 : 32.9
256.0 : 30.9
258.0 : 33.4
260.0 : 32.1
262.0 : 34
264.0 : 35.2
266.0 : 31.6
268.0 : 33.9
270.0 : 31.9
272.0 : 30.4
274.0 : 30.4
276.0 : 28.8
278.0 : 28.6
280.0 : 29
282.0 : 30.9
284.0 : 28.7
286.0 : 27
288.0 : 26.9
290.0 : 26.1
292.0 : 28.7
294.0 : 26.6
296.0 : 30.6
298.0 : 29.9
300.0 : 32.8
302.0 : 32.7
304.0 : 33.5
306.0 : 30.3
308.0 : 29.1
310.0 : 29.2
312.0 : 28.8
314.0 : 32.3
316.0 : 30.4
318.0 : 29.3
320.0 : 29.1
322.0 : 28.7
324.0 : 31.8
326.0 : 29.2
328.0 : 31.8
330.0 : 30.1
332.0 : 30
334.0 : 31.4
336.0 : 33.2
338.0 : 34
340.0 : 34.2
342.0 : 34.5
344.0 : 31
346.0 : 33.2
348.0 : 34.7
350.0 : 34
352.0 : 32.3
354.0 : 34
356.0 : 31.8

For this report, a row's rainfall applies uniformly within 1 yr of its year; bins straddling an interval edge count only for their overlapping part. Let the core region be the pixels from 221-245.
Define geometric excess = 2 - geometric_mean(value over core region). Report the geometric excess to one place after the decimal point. -31.0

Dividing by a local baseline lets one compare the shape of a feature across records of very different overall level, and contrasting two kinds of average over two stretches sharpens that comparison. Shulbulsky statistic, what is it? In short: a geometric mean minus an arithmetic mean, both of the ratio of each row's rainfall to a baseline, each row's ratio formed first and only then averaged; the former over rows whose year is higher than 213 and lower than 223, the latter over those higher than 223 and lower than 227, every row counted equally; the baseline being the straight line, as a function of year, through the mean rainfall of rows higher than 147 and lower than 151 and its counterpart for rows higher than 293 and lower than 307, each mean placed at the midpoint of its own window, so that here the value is 0.01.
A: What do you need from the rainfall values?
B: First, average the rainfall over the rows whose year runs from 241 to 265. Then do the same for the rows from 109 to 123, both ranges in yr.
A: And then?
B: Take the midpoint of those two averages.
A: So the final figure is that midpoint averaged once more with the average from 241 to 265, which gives 30.5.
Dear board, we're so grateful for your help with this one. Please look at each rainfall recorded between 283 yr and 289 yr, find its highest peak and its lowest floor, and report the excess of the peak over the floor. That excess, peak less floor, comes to 1.8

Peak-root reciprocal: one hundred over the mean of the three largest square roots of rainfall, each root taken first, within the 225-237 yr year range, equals 16.9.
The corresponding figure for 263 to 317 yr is 17.1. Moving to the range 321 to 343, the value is 17.1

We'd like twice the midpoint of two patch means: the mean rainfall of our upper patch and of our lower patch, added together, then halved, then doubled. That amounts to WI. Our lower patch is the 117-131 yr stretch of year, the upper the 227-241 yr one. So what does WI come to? 49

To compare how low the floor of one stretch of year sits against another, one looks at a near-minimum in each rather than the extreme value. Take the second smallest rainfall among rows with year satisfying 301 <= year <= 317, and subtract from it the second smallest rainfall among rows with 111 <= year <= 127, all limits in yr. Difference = 15.4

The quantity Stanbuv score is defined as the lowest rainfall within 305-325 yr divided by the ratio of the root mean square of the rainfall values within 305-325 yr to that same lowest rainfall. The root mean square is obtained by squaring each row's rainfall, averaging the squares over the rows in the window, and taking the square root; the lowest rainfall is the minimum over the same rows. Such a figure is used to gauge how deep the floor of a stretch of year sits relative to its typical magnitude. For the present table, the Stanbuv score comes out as 27.5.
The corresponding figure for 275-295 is 24.2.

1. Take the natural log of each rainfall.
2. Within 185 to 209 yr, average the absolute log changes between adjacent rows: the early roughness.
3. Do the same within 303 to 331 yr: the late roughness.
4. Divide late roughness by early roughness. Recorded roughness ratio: 1.9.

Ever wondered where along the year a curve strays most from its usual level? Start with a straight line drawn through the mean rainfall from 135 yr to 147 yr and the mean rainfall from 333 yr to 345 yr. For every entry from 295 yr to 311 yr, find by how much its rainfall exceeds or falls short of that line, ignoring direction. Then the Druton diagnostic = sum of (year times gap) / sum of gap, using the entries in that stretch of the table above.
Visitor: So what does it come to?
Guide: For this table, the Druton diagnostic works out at 304.5 yr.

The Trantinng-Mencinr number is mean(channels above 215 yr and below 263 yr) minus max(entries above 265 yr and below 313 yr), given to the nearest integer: -1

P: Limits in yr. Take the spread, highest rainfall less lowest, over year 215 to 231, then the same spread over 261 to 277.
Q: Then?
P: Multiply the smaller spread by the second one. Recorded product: 26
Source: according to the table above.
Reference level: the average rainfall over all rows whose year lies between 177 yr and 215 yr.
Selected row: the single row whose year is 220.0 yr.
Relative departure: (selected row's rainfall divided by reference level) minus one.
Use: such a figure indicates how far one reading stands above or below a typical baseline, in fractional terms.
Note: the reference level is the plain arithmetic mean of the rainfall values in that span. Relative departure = 0.066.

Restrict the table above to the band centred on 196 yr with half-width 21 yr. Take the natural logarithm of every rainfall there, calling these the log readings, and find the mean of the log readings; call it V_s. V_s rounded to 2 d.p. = 3.50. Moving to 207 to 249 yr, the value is 3.52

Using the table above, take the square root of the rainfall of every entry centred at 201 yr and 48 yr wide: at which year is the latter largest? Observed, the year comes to 218.0 yr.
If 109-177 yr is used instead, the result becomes 152.0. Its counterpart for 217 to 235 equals 218.0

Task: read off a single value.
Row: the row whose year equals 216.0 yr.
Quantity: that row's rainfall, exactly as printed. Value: 36.5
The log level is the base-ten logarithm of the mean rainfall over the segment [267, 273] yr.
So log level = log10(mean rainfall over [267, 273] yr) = 1.51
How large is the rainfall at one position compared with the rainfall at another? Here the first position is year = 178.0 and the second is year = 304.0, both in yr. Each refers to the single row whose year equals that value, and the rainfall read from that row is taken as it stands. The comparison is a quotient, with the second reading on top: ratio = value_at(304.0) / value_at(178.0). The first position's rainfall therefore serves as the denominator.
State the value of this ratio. 1.06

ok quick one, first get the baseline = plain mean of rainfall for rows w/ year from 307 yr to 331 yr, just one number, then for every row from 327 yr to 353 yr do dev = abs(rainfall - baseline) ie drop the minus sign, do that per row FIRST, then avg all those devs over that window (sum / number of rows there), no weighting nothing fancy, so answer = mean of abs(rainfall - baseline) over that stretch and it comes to 2.7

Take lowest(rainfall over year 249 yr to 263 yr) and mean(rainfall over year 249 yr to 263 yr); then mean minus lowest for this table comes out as 1.54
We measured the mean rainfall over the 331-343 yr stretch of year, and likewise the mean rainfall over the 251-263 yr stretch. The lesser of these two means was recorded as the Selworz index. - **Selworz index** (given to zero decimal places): 33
